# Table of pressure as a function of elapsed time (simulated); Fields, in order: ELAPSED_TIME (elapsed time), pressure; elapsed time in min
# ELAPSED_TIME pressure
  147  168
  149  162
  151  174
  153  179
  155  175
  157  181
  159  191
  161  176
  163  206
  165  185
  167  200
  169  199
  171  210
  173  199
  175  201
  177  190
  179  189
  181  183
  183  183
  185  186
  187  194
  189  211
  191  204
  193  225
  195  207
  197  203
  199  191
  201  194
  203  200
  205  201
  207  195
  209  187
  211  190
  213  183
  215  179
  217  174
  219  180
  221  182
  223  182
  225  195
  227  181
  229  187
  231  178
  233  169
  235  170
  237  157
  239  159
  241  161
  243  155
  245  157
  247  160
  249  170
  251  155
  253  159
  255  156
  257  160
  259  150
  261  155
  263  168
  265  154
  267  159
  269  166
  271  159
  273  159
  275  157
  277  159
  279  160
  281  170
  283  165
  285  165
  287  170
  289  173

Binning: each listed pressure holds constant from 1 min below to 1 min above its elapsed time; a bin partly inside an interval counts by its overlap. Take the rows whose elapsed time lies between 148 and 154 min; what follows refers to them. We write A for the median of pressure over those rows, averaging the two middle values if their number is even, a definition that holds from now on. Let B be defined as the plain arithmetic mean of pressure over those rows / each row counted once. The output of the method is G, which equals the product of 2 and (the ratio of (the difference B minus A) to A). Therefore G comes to -0.027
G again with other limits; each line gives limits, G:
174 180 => 0.035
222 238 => -0.024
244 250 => 0.029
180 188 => 0.022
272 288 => 0.008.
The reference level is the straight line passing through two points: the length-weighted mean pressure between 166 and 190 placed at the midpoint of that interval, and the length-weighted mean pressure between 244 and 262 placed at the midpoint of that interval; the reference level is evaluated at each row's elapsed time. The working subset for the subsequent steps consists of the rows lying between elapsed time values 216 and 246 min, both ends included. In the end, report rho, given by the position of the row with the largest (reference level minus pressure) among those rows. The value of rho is 237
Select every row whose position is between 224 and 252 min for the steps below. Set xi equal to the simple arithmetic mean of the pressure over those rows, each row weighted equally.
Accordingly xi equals 168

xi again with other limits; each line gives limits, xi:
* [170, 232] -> 192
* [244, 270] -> 159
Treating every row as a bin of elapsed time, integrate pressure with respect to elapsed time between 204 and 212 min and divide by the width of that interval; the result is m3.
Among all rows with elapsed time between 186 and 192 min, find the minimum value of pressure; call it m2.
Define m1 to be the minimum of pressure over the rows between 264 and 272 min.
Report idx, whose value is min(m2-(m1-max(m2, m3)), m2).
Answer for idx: 194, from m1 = 154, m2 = 194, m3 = 193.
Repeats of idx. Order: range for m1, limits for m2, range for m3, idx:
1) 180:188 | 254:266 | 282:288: 134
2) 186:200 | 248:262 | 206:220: 143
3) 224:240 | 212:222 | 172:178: 174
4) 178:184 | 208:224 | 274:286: 165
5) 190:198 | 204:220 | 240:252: 145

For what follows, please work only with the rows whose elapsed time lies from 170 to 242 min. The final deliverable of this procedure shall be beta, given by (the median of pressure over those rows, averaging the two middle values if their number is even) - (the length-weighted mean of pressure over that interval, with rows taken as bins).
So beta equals -0.3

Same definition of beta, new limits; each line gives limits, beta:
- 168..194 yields 1.0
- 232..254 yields -2.1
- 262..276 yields -1.3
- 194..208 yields 1.3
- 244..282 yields -0.6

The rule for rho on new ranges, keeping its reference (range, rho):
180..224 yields 181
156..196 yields 161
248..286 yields 259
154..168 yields 155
